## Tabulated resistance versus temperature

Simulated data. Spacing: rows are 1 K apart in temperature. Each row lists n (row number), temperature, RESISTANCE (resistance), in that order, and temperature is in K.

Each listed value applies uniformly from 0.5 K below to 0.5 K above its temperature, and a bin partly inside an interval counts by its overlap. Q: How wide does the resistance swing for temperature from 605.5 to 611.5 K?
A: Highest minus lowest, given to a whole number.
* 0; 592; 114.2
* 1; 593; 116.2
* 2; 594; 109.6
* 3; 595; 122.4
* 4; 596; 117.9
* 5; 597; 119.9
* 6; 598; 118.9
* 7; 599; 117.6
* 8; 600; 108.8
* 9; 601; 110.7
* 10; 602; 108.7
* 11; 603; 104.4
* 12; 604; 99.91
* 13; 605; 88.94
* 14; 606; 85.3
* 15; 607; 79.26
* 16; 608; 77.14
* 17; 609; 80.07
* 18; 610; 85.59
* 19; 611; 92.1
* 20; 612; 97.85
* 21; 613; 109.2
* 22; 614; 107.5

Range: 15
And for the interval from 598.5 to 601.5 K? 9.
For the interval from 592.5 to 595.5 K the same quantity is 13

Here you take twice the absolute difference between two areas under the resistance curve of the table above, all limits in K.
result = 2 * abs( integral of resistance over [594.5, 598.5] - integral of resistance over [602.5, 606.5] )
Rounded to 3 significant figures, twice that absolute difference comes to 201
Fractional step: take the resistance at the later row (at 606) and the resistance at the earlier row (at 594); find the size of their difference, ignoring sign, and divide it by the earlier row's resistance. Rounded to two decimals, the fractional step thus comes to 0.22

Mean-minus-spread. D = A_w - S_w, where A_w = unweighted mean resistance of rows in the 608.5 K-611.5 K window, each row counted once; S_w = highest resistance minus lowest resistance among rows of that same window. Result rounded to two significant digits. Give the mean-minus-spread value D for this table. 74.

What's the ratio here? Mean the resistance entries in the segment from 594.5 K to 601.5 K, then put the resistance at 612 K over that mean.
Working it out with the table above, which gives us 0.84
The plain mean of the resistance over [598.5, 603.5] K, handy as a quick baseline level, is 110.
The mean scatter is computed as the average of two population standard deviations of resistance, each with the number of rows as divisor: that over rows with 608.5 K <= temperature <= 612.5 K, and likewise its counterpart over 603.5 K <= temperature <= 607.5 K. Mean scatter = 7.1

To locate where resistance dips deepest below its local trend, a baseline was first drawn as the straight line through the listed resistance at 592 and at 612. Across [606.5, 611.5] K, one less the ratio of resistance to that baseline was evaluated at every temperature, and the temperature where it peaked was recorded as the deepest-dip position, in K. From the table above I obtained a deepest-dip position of 608 K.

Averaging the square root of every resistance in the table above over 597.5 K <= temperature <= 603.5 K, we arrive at 10.6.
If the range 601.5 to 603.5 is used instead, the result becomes 10.3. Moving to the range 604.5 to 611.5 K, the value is 9.2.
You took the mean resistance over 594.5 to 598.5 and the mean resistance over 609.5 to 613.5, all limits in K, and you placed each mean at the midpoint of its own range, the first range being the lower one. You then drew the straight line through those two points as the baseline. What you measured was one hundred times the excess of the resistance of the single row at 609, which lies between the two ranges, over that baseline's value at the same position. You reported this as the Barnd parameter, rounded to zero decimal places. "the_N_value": -2005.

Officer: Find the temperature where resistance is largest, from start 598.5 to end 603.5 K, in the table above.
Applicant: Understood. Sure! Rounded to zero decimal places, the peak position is 599 K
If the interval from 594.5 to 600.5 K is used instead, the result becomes 595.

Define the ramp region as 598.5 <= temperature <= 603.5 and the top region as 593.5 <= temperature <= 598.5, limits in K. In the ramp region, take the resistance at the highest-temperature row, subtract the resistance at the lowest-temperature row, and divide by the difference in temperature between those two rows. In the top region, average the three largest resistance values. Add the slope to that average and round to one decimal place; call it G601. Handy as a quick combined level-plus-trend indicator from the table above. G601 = 117.1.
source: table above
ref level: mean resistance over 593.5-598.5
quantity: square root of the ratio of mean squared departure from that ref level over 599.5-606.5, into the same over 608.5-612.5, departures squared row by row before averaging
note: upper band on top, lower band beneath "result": 2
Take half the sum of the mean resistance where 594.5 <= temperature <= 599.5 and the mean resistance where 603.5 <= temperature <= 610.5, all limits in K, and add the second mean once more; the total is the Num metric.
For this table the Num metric 187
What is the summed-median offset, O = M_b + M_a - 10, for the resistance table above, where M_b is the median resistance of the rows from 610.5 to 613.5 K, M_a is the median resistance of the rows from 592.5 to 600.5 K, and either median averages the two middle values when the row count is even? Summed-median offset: 206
